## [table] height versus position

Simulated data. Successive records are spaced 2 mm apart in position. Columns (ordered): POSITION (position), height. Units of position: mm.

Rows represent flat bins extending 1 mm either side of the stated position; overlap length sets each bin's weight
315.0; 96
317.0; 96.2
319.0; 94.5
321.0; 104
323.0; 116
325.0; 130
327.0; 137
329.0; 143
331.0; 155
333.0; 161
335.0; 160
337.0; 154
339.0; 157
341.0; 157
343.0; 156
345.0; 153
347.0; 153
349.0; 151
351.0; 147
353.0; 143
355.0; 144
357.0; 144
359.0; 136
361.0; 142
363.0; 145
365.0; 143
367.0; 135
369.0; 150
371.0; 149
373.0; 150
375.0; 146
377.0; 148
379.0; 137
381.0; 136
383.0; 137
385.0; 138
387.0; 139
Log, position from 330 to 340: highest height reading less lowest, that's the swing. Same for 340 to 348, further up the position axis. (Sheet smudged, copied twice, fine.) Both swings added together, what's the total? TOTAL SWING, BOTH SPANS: 11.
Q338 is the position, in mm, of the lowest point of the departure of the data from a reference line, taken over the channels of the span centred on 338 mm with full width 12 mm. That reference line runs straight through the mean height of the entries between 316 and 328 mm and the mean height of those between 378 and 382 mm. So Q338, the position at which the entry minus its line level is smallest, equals 343.0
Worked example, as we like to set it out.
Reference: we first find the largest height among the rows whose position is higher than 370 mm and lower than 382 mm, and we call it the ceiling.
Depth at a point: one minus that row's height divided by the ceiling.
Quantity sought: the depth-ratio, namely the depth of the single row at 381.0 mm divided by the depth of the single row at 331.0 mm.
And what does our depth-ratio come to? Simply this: -2.8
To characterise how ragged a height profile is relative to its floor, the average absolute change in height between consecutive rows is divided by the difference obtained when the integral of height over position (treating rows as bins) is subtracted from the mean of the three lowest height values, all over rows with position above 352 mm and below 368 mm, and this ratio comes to -0.0019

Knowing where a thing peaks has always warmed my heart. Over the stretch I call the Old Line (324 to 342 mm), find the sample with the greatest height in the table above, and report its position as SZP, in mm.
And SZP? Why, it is 333.0 mm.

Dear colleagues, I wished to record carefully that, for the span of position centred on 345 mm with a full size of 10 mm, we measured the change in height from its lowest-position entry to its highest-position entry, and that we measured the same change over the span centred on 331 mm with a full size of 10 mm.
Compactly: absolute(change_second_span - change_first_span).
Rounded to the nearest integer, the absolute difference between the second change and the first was 29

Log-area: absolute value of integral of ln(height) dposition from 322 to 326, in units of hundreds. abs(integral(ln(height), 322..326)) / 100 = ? 0.192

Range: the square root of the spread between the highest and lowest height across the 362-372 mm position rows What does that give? 3.9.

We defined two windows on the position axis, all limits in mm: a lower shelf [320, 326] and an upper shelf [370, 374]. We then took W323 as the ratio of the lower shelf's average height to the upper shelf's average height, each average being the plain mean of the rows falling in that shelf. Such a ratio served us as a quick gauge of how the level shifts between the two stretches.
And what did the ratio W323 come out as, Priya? 0.78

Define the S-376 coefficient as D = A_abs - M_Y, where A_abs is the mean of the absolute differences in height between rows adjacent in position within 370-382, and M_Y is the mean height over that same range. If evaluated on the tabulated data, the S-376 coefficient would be -141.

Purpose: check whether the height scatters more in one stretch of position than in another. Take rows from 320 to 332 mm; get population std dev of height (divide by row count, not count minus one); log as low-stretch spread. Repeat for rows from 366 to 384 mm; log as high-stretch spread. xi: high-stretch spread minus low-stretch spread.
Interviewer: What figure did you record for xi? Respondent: -11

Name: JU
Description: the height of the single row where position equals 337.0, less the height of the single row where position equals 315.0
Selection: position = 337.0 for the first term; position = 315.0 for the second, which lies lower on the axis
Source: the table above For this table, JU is 58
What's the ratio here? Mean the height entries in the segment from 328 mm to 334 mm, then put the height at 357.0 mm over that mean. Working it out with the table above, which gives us 0.94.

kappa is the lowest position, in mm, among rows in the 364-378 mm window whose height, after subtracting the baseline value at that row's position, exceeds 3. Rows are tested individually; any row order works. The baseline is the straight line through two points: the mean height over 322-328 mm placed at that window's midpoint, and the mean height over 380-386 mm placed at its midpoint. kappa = 365.0 mm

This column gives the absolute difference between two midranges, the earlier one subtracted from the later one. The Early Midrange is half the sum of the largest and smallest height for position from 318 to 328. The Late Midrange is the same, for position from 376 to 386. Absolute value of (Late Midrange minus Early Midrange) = 26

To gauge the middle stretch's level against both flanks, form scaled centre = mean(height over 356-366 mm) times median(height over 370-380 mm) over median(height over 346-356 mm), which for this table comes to 143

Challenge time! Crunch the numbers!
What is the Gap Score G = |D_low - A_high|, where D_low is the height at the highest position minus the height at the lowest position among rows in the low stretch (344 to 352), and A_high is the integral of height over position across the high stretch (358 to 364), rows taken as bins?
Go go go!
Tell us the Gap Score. 852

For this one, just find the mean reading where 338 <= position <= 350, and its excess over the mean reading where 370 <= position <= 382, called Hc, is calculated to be 10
